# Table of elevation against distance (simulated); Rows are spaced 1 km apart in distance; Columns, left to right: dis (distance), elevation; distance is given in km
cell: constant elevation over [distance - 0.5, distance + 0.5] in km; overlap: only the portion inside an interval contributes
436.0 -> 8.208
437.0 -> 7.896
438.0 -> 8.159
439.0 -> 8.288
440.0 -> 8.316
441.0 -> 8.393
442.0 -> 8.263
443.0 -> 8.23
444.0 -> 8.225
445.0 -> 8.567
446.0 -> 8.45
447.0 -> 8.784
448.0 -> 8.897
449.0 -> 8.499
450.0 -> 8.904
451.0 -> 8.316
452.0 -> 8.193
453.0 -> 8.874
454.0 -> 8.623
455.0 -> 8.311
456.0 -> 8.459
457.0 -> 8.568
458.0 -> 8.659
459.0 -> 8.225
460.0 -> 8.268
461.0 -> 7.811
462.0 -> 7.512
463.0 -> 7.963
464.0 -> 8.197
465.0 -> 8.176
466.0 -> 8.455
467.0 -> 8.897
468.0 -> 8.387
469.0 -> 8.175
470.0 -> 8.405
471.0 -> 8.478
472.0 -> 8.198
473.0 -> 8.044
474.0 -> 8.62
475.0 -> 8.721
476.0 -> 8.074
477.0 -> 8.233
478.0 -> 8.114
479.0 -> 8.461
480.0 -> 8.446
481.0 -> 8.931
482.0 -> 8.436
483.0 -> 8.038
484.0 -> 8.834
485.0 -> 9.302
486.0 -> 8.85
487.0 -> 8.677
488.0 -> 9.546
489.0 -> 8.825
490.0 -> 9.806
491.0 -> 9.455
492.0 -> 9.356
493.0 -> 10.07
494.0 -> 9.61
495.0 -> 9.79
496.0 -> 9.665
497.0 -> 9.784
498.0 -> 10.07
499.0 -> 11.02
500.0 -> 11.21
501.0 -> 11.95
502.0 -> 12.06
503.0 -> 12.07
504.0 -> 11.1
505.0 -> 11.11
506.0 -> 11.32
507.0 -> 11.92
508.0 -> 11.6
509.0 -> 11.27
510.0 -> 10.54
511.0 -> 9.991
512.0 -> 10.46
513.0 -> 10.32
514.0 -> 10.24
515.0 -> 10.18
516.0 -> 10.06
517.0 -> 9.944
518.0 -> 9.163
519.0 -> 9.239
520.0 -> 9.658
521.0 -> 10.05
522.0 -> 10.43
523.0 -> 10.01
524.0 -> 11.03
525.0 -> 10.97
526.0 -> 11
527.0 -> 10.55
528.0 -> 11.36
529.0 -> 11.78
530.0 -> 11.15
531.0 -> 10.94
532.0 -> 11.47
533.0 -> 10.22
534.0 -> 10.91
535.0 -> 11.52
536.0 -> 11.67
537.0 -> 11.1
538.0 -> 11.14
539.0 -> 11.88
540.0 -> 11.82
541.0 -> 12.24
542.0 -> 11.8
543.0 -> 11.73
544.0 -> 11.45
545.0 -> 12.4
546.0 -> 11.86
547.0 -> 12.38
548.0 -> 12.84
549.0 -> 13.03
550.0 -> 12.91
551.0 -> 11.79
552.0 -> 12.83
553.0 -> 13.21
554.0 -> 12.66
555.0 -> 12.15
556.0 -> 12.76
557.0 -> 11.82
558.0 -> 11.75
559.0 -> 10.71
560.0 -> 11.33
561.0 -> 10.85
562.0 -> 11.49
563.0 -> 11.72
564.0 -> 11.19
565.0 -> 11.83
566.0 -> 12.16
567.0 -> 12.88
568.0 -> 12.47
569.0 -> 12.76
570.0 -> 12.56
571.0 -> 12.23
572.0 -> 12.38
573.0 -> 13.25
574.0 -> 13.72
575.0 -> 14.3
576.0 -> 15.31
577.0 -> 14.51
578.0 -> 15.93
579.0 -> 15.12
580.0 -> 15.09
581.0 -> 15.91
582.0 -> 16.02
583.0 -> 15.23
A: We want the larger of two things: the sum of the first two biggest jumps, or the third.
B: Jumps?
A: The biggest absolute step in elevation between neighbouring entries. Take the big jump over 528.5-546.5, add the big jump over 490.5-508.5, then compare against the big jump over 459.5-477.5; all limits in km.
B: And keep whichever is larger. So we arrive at 2.2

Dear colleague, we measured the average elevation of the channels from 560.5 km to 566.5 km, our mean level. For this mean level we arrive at 11.5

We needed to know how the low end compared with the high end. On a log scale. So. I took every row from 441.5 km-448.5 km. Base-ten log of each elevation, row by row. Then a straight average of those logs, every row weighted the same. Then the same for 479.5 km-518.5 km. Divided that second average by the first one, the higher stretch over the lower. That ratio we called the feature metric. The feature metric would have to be 1.08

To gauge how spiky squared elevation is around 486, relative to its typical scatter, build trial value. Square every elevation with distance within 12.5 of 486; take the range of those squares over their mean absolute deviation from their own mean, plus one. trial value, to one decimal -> 4.5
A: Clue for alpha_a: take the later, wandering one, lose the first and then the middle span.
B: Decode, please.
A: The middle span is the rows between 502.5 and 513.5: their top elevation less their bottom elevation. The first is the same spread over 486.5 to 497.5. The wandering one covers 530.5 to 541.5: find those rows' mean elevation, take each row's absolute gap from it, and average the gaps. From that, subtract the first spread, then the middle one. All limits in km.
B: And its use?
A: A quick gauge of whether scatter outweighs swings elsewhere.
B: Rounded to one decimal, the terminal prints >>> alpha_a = -3.0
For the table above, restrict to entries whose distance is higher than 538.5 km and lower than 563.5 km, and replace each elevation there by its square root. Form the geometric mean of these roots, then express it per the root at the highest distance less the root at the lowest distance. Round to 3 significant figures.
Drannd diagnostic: -149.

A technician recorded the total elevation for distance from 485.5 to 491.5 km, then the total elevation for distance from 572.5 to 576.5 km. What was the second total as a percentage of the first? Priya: 103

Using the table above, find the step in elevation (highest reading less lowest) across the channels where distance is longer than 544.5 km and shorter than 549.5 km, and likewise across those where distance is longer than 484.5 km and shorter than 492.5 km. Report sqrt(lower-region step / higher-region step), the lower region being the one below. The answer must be 0.98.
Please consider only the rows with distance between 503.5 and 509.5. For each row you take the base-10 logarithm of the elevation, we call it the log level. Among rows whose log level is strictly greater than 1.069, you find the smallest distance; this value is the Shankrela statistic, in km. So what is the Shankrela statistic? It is 507.0 km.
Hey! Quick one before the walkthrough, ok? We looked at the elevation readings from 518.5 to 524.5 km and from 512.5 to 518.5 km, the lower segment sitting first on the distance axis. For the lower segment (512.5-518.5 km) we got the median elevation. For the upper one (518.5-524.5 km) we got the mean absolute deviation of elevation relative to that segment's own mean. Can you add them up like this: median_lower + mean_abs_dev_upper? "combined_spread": 10.6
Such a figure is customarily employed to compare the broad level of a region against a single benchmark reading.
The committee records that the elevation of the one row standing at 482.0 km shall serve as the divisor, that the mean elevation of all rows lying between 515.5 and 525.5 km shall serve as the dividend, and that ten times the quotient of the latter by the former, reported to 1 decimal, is 11.9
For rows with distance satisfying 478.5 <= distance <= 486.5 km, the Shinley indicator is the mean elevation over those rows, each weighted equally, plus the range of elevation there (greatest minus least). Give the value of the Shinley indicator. 10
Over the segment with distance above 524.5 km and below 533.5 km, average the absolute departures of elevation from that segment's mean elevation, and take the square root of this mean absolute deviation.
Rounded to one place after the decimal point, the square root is 0.6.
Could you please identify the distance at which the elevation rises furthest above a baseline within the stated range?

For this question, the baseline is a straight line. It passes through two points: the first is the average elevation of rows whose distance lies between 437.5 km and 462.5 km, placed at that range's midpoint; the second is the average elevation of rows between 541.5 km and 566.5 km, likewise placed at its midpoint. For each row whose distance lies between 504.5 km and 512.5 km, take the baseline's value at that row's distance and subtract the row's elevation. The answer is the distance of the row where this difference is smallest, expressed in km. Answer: 507.0 km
